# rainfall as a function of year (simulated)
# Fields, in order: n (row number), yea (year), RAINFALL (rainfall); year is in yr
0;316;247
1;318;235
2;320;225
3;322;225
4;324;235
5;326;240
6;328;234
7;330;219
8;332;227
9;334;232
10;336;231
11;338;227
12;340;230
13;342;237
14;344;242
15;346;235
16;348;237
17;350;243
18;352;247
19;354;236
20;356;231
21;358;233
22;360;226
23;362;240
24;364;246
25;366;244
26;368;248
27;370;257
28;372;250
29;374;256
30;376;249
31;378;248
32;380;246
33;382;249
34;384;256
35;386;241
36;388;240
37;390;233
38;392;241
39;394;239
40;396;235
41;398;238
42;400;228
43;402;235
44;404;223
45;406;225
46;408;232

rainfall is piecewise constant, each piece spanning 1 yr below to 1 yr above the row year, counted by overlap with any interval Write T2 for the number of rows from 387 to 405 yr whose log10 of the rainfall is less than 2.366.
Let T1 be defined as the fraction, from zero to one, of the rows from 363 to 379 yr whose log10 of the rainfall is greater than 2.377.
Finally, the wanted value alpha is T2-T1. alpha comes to 1.0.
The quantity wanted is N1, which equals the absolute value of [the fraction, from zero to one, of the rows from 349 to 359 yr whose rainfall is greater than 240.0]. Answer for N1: 0.40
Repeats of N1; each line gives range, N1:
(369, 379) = 1.00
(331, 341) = 0.00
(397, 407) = 0.00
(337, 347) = 0.20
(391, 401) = 0.20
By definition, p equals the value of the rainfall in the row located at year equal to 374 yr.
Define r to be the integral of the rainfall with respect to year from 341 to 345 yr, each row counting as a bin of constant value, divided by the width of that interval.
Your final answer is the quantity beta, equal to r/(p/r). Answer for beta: 224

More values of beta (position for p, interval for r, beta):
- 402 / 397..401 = 231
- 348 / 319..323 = 214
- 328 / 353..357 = 233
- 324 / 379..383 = 261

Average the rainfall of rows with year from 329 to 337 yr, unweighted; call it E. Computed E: 227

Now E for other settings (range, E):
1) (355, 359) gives 232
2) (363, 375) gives 250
